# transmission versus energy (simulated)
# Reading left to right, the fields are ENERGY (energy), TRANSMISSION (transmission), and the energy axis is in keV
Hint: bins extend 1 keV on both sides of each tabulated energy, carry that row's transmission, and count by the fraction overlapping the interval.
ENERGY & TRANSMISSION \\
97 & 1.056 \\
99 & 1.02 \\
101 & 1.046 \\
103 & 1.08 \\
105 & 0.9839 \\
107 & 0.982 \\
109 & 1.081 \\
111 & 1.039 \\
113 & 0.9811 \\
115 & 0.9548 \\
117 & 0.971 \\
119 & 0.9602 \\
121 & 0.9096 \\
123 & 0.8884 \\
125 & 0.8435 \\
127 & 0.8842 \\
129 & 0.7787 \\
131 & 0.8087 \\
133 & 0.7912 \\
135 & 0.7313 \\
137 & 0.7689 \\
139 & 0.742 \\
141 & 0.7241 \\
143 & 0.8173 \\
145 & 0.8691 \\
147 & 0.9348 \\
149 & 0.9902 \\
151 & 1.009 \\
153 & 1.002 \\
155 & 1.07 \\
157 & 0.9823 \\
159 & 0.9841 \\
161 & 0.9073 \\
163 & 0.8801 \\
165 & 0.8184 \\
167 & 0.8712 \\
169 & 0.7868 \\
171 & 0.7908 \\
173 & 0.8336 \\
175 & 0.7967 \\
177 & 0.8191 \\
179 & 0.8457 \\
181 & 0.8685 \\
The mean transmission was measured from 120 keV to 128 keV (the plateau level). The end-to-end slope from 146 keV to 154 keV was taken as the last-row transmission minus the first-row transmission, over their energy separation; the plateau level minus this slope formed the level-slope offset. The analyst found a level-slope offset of 0.87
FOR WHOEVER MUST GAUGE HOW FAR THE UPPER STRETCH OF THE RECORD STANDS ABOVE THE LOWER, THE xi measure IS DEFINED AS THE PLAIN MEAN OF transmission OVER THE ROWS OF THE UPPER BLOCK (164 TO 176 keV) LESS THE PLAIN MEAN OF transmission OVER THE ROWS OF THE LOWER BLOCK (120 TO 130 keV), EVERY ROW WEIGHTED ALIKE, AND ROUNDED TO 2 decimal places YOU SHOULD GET -0.04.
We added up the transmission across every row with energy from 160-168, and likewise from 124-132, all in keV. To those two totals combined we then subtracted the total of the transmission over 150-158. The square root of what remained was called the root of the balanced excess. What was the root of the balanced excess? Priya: 1.65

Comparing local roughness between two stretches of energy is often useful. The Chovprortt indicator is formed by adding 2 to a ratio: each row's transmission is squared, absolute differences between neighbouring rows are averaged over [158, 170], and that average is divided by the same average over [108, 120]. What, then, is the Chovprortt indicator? 3.71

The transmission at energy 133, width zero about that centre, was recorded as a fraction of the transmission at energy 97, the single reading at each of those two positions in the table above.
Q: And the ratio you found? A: 0.75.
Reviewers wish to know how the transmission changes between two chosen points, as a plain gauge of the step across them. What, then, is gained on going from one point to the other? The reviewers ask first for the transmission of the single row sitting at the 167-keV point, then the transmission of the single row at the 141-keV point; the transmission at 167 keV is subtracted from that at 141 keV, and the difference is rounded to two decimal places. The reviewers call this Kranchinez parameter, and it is -0.15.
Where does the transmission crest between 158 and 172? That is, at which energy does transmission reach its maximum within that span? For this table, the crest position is 159 keV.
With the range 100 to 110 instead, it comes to 109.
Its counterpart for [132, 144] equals 143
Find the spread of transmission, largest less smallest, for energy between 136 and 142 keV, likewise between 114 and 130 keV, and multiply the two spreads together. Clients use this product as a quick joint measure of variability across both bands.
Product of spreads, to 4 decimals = 0.0086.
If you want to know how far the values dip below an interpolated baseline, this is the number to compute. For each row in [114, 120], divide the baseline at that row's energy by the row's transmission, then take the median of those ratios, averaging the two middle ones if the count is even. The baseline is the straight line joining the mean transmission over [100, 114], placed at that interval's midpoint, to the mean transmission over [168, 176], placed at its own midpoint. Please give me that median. 1.03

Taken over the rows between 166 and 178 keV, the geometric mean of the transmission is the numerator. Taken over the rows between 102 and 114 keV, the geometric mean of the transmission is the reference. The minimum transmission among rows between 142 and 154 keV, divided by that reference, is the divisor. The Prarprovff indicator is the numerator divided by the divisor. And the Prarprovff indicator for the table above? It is 1.02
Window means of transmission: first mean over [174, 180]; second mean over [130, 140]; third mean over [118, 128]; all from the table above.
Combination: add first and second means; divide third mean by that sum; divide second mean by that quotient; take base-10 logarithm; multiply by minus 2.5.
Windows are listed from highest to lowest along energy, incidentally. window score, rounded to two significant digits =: -0.33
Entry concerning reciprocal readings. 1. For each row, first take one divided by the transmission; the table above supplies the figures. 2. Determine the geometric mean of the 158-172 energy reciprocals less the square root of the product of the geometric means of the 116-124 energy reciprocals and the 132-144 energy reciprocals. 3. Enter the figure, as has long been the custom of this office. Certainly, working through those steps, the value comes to -0.02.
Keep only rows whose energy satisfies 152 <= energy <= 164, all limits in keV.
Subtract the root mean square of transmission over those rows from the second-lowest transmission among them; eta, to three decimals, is -0.066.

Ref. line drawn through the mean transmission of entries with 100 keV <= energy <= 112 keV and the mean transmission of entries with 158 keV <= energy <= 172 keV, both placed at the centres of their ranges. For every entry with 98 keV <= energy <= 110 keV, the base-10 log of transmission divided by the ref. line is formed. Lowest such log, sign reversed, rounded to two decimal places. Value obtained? 0.02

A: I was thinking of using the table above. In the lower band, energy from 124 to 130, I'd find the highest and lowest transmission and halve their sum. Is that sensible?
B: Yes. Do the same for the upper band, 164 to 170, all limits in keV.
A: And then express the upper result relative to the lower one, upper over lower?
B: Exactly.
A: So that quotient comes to 1.00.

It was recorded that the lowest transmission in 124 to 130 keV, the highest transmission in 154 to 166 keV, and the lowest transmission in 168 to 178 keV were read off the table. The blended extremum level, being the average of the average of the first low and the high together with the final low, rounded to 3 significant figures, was 0.856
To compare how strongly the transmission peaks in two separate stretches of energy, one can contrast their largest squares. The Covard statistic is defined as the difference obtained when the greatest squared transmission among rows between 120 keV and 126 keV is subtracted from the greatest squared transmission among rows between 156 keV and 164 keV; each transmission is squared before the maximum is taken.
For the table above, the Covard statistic 0.1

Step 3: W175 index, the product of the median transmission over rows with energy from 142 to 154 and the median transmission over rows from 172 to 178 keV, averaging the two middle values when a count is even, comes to 0.79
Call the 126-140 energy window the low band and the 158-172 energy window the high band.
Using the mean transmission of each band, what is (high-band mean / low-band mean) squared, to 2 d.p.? 1.20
